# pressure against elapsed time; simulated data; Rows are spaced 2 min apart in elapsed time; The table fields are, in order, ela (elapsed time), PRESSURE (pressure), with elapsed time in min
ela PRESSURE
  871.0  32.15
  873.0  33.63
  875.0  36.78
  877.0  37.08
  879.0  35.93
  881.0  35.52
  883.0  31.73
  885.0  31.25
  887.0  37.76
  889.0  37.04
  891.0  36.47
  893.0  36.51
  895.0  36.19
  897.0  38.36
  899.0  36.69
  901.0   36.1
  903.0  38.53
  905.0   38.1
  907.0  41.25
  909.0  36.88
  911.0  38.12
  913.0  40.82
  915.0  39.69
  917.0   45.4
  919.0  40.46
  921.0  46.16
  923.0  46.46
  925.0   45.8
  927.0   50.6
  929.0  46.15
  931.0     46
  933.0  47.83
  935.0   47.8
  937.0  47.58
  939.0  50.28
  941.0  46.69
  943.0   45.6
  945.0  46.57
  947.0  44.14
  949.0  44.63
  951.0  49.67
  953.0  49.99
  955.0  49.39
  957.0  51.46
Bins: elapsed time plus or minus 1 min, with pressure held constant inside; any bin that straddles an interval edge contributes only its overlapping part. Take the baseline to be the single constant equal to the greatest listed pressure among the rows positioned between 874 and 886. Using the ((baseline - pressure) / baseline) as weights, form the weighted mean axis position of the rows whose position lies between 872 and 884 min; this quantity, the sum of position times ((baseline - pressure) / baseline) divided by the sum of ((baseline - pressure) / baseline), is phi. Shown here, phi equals 879.2 min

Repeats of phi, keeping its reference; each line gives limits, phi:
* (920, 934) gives 927.1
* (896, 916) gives 909.6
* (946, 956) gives 951.6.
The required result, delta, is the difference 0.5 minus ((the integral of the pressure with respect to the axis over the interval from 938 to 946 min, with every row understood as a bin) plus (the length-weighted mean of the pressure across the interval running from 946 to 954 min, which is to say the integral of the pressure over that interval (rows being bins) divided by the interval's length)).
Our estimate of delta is -425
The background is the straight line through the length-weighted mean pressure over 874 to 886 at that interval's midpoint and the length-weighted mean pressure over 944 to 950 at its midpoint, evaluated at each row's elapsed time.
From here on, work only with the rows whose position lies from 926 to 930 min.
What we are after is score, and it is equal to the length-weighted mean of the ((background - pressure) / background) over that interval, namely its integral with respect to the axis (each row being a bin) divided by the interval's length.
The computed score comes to -0.15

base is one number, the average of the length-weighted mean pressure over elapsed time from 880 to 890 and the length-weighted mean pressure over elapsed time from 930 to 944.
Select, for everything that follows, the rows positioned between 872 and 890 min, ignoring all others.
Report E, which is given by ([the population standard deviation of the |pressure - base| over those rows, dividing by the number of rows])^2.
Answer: 5.2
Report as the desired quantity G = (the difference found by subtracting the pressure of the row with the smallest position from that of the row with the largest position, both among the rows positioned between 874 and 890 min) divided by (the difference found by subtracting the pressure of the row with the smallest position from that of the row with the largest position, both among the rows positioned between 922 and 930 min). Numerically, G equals -0.84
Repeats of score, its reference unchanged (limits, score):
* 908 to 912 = 0.05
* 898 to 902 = 0.04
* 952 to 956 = -0.08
